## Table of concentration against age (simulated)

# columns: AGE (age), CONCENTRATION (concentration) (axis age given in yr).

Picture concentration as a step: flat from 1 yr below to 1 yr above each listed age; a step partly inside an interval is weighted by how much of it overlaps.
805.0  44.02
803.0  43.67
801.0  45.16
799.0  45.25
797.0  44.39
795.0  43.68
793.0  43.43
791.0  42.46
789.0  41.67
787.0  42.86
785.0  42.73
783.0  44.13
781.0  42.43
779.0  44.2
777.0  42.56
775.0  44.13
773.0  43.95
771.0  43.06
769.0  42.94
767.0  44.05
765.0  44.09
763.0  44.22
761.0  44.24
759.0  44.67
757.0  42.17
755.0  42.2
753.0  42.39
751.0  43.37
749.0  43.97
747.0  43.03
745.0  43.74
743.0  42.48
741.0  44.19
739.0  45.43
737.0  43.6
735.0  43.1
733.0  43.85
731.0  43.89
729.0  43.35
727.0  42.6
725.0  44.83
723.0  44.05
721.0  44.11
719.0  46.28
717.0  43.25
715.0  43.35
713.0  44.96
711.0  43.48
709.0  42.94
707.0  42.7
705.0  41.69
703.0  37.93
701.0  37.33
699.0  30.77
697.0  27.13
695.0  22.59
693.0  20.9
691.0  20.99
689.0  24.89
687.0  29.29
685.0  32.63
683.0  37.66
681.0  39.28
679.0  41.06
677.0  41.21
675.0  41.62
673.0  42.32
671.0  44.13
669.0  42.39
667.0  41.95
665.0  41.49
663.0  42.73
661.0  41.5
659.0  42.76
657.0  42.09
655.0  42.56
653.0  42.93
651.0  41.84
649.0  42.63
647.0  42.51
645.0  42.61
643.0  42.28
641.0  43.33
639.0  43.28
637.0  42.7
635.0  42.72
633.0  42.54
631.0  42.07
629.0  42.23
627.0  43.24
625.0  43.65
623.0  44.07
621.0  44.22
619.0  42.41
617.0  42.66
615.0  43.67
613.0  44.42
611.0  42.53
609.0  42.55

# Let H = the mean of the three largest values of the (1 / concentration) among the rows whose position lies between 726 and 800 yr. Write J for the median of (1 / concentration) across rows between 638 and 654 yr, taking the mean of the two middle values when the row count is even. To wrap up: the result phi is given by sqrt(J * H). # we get 0.0236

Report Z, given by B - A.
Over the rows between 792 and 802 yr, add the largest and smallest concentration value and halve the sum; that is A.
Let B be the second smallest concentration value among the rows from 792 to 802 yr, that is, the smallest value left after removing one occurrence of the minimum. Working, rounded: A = 44.3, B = 43.68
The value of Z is -0.66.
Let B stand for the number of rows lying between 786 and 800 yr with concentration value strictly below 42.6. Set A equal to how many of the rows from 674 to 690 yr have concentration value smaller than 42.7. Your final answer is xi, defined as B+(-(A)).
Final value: -6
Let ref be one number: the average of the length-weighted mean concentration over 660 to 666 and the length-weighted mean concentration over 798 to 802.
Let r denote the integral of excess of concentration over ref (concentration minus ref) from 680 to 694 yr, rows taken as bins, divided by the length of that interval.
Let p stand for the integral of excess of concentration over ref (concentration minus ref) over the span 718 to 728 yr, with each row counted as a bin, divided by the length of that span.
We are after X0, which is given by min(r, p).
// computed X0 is -14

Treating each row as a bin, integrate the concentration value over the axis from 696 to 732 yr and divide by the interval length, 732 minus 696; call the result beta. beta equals 41.4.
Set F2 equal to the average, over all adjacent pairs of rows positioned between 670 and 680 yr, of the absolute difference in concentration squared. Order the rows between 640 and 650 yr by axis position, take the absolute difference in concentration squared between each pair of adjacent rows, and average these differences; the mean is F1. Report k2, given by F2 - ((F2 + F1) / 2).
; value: 16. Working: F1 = 34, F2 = 65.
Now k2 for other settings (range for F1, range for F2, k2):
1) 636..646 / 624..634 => 0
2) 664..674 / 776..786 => 23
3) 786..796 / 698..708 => 76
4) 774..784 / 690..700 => -8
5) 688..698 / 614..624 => -25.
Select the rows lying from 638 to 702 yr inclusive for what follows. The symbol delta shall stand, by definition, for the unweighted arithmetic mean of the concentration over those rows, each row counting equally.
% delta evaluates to 37.9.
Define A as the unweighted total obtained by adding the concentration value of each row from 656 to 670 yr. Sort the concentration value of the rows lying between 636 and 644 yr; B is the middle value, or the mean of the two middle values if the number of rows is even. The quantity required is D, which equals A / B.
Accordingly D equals 6.9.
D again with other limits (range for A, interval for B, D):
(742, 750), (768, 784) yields 4.0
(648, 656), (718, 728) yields 3.9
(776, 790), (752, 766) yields 6.8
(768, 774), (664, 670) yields 3.1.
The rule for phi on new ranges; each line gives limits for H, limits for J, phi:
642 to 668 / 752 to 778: 0.0234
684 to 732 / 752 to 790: 0.0329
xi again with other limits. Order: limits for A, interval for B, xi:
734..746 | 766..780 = 0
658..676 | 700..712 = -3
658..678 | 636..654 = -4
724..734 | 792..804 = -1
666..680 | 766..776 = -6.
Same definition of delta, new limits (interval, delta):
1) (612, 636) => 43.2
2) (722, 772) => 43.6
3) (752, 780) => 43.5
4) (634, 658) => 42.6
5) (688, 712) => 32.8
